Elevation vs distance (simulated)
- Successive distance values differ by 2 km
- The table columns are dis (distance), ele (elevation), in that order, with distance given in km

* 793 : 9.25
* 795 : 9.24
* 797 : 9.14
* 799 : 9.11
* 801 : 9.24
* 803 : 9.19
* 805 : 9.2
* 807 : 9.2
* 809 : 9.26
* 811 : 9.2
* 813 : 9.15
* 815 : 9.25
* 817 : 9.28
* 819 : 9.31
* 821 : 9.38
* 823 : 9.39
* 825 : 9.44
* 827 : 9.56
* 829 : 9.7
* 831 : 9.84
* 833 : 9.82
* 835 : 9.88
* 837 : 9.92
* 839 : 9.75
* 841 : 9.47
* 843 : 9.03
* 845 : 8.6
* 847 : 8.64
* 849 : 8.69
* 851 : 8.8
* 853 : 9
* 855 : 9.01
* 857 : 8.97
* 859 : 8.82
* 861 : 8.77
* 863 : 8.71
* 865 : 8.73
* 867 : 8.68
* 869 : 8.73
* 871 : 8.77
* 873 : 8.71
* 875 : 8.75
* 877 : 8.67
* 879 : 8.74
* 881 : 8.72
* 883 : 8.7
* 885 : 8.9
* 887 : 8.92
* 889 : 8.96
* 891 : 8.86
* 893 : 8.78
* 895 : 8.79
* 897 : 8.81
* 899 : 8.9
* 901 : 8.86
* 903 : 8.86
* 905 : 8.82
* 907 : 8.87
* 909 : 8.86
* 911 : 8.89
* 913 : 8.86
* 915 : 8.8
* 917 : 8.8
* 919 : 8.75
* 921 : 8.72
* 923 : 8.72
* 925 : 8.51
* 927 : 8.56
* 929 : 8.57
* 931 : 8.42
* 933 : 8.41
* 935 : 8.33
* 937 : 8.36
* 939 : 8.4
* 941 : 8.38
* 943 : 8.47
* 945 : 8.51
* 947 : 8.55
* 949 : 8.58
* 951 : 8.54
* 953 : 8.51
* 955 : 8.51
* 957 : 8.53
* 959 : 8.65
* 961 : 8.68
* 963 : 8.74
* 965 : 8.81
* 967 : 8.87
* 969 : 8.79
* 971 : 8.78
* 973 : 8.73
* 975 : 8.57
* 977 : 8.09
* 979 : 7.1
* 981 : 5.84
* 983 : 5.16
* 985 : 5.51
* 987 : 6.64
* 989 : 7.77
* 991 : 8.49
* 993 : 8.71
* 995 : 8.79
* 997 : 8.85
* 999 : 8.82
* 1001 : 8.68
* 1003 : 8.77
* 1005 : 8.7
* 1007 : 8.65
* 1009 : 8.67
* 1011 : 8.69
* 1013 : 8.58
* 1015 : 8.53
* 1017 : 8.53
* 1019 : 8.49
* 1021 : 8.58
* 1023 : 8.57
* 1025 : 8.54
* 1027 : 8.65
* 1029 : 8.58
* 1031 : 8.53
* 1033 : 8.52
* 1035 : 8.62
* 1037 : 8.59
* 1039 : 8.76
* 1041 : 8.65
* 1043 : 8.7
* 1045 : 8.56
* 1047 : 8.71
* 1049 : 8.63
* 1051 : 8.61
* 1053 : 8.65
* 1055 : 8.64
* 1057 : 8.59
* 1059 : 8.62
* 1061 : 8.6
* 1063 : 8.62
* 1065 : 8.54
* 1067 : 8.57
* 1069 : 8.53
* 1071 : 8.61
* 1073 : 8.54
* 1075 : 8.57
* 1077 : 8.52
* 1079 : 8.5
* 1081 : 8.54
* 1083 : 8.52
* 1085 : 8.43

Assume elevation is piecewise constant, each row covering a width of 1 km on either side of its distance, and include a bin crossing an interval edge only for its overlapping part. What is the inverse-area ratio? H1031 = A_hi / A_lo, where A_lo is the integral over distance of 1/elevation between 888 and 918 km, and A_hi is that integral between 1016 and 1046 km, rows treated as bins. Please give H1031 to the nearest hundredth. 1.03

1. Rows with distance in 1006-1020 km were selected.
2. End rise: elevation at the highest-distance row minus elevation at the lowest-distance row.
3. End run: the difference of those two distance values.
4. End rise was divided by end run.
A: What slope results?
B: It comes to -0.013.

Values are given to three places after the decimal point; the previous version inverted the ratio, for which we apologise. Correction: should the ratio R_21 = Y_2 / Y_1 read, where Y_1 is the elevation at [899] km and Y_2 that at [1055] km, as 0.971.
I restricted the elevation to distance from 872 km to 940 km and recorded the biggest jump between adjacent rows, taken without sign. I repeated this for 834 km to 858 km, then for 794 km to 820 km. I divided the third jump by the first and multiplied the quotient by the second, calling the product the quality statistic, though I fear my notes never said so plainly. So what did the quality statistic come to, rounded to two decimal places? 0.27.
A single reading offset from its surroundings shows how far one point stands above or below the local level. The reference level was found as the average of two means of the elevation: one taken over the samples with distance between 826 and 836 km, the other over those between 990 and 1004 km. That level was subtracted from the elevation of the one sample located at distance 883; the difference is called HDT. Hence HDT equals -0.545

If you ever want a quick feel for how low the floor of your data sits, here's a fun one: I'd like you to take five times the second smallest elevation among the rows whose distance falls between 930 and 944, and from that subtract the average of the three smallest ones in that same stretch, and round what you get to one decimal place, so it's 33.4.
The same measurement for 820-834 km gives 37.5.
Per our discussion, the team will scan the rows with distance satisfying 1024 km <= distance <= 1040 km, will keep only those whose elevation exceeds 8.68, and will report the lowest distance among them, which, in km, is 1039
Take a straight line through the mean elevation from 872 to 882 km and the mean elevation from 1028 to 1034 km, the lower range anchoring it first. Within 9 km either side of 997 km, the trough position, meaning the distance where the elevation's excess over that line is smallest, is 989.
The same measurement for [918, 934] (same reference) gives 933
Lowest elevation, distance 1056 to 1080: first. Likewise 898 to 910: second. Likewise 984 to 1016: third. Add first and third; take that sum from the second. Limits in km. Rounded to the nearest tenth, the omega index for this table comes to -5.2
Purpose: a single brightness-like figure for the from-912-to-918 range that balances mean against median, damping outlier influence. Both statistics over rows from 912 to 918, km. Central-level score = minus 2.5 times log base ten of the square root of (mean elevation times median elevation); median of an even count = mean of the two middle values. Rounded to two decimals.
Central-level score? -2.36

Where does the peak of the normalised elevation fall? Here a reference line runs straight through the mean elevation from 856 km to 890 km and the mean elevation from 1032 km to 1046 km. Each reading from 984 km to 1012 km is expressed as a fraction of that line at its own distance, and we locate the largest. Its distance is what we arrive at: 997 km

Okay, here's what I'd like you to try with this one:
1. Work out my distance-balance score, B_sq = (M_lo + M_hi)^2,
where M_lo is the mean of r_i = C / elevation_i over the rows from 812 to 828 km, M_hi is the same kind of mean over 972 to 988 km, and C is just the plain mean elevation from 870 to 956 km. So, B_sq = 4.95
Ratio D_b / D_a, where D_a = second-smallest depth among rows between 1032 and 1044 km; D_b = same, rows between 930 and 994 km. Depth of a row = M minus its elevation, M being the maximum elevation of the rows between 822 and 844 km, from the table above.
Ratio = 0.91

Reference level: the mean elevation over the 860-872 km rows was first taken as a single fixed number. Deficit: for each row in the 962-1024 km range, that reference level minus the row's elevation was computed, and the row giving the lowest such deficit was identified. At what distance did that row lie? 967 km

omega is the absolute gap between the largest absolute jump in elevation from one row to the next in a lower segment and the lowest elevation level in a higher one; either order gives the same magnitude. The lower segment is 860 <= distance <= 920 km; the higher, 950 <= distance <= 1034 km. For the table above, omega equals 5.0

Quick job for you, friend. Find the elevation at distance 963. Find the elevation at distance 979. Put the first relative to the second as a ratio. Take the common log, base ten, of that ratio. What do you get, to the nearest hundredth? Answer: 0.09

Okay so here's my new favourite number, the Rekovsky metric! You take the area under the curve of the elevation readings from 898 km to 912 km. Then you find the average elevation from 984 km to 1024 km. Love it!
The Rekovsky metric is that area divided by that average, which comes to 15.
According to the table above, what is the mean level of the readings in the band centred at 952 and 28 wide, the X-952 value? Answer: 8.56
